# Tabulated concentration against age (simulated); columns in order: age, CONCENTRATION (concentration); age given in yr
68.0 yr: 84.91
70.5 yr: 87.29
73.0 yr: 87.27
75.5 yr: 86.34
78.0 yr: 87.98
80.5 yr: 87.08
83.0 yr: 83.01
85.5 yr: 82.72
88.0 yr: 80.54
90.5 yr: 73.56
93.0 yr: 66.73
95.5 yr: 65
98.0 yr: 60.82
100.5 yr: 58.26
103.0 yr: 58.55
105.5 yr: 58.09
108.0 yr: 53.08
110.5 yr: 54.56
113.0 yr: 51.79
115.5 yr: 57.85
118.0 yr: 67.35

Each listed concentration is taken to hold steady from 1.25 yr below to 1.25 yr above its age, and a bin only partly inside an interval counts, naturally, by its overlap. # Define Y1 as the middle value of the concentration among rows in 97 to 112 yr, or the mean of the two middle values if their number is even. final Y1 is 58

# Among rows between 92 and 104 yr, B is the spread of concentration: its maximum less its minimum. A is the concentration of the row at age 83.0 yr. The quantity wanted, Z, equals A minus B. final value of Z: 75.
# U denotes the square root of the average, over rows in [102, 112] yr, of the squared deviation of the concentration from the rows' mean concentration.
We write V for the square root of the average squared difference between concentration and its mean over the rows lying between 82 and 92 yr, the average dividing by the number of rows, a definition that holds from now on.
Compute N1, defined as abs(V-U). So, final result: 1.5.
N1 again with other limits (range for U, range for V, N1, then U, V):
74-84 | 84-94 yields 4.4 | 1.9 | 6.3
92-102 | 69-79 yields 2.8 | 3.3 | 0.6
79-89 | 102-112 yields 0.0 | 2.4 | 2.3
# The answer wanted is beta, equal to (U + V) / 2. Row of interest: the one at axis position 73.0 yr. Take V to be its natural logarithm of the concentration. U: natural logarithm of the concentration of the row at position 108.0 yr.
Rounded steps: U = 3.97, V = 4.47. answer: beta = 4.22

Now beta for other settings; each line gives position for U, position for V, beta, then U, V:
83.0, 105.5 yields 4.24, 4.42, 4.06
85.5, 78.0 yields 4.45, 4.42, 4.48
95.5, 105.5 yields 4.12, 4.17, 4.06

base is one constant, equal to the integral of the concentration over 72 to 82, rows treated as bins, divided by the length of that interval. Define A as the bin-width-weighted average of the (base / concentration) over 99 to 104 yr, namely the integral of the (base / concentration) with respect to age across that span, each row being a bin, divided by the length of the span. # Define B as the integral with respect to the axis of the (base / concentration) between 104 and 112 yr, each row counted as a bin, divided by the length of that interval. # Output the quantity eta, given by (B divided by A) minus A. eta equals -0.4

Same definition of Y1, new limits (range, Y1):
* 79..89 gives 83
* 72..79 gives 87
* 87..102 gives 66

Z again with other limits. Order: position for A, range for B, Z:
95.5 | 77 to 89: 58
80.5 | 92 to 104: 79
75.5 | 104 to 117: 80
